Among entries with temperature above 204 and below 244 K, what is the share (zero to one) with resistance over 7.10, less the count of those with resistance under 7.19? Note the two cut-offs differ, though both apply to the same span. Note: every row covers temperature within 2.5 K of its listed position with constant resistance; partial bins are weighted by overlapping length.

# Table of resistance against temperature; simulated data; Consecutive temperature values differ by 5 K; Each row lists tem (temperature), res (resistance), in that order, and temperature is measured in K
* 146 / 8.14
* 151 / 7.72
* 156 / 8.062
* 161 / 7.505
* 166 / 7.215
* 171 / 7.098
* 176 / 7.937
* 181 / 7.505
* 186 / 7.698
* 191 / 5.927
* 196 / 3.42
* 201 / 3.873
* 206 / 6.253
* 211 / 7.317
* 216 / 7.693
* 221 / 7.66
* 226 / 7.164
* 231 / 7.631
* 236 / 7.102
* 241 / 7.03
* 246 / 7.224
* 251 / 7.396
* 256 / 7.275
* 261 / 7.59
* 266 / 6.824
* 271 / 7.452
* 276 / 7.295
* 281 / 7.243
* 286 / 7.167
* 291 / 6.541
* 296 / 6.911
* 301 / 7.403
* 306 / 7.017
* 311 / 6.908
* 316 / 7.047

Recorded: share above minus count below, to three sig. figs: -3.25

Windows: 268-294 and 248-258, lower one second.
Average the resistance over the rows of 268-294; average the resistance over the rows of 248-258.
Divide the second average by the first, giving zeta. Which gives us 1.03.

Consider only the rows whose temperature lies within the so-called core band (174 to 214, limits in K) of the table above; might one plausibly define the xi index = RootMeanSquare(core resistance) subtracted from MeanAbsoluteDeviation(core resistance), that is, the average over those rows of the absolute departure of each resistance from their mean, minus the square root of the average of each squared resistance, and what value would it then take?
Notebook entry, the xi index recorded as -5.08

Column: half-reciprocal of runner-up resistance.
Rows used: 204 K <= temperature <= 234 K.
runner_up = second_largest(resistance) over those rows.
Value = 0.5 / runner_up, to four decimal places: 0.0653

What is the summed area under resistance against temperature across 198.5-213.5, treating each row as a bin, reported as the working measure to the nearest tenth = 87.2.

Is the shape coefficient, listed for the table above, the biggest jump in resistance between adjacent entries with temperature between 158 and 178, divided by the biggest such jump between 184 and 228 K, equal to 0.3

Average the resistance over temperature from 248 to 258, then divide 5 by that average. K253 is 0.682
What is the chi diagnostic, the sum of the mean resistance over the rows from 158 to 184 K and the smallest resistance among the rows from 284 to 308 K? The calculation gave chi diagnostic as 14.0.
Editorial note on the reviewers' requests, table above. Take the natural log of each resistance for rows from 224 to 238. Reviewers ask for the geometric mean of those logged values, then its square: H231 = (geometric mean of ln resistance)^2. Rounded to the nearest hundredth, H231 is 3.95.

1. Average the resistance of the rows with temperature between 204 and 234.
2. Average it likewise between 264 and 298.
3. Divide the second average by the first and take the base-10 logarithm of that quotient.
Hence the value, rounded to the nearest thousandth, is -0.014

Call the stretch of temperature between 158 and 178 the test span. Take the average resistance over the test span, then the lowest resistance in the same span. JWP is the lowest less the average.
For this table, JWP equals -0.34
